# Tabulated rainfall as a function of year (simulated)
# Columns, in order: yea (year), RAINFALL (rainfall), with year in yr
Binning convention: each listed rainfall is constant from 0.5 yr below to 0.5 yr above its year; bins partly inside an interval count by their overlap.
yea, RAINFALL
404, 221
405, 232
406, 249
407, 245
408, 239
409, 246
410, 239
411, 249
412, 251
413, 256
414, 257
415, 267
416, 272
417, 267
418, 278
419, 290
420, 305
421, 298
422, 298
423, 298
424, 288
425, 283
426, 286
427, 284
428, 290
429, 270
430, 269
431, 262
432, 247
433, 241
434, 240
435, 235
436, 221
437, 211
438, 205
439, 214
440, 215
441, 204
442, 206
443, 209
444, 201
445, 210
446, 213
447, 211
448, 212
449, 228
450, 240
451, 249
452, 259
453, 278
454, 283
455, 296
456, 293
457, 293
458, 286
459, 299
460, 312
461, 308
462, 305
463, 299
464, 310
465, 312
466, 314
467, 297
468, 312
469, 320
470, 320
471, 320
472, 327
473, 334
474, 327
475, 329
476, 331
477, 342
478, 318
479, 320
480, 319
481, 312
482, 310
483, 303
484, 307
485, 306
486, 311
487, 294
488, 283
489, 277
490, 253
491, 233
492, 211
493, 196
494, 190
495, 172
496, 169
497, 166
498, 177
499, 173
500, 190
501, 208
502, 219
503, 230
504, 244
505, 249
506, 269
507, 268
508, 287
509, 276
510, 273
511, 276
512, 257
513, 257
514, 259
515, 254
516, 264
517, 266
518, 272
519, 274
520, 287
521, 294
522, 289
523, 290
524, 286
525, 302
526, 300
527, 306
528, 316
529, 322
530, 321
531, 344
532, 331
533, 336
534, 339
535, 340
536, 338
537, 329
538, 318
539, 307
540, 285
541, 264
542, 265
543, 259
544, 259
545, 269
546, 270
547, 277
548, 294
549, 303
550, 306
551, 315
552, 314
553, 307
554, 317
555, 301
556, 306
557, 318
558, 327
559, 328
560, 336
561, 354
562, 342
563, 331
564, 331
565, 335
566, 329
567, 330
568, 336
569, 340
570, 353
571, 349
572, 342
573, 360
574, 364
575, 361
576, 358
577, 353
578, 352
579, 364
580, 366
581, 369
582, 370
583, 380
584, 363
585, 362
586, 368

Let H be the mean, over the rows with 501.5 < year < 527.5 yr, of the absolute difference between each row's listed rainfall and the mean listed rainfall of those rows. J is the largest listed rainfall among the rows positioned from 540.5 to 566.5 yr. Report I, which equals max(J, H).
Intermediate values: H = 17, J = 354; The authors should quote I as 354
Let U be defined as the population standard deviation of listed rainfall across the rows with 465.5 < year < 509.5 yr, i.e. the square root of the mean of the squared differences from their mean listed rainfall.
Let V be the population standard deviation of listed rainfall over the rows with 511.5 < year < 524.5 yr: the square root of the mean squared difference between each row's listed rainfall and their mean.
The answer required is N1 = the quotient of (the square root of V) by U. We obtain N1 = 0.07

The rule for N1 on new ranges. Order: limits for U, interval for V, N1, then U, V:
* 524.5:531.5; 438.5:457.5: 0.41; 14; 34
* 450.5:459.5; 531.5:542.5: 0.33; 16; 28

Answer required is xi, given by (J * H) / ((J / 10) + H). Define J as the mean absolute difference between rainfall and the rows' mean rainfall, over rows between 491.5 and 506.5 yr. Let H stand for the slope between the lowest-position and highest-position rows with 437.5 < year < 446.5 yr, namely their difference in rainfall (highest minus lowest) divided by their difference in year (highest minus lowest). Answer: 7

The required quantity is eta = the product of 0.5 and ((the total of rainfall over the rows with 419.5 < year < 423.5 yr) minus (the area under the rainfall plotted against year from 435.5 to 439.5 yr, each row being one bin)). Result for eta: 174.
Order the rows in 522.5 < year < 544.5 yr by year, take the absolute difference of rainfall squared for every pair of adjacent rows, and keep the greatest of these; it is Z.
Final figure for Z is 15295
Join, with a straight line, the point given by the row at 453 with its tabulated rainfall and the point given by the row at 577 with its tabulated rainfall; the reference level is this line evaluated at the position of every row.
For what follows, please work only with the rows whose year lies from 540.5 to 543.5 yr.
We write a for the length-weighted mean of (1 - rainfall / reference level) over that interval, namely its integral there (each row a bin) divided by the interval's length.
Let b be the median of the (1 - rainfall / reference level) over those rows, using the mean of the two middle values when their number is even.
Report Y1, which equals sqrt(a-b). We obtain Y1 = 0.074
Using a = 0.21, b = 0.20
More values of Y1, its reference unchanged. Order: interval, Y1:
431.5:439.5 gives 0.066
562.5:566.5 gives 0.015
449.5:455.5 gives 0.062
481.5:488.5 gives 0.116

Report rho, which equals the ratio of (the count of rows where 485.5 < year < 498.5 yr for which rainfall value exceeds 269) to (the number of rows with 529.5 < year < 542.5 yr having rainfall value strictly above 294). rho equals 0.4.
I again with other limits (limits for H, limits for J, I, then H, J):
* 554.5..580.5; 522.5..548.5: 344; 14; 344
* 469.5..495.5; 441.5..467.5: 314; 39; 314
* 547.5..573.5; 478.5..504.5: 320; 15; 320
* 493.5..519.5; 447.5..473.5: 334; 36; 334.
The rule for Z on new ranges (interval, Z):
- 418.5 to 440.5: 11200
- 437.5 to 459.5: 10203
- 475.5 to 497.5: 15840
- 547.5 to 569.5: 12420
